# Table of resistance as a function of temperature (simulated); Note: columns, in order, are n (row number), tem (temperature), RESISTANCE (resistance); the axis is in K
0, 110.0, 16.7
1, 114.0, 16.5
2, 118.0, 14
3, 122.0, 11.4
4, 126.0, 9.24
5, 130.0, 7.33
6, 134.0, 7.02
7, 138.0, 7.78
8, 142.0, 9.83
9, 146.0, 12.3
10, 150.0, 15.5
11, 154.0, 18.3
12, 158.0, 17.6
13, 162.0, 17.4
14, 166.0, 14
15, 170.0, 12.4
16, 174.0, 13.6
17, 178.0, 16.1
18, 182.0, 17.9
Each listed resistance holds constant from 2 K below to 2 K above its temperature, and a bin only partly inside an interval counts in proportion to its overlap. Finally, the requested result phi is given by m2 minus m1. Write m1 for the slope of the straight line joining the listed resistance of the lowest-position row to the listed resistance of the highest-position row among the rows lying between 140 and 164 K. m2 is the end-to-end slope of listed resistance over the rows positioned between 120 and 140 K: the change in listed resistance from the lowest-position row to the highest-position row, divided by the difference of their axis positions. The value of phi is -0.6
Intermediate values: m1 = 0.4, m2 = -0.2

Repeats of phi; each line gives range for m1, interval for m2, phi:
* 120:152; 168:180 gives 0.3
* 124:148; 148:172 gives -0.3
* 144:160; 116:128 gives -1.0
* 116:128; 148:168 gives 0.5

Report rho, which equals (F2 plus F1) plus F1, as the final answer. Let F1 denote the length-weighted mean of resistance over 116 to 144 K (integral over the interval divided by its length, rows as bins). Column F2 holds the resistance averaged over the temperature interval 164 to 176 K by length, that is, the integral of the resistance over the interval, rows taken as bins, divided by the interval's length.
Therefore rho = 32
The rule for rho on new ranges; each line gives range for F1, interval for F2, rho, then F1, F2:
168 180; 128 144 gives 36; 14.0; 8.0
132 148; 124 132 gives 27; 9.2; 8.3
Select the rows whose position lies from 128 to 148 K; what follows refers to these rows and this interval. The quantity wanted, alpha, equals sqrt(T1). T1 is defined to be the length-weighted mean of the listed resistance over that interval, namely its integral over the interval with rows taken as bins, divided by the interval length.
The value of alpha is 3.0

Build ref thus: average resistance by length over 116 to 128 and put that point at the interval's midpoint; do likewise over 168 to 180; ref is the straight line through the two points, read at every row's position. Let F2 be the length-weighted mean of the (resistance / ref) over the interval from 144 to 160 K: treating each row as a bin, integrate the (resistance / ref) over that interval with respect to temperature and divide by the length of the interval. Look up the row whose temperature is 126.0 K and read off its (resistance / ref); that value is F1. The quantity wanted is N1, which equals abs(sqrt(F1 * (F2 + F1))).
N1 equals 1.26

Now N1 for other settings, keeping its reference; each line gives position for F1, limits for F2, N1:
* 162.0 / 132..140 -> 1.57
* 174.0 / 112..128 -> 1.42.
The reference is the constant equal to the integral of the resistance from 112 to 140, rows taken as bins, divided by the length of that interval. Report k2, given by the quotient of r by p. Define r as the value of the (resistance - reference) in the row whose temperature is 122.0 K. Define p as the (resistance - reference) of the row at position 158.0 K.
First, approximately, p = 7.1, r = 0.9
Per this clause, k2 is 0.1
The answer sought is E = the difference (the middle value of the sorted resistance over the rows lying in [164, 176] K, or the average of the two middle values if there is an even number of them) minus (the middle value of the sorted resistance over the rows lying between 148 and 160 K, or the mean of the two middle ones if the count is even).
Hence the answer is -4.0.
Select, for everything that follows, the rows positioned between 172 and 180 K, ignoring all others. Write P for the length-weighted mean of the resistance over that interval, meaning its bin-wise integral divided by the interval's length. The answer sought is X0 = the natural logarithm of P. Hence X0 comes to 2.70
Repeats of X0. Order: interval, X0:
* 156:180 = 2.72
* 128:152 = 2.30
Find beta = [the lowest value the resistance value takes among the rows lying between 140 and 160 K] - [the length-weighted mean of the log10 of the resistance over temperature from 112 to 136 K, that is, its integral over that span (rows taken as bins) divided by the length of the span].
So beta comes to 9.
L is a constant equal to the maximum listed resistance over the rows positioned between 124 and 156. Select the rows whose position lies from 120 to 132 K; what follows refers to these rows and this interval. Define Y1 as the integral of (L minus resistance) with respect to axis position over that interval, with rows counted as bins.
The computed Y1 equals 108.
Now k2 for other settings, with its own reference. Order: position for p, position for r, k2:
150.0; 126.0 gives -0.2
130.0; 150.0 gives -1.6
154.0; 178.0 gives 0.7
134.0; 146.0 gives -0.5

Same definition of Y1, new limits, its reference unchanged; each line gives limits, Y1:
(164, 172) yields 41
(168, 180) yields 51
